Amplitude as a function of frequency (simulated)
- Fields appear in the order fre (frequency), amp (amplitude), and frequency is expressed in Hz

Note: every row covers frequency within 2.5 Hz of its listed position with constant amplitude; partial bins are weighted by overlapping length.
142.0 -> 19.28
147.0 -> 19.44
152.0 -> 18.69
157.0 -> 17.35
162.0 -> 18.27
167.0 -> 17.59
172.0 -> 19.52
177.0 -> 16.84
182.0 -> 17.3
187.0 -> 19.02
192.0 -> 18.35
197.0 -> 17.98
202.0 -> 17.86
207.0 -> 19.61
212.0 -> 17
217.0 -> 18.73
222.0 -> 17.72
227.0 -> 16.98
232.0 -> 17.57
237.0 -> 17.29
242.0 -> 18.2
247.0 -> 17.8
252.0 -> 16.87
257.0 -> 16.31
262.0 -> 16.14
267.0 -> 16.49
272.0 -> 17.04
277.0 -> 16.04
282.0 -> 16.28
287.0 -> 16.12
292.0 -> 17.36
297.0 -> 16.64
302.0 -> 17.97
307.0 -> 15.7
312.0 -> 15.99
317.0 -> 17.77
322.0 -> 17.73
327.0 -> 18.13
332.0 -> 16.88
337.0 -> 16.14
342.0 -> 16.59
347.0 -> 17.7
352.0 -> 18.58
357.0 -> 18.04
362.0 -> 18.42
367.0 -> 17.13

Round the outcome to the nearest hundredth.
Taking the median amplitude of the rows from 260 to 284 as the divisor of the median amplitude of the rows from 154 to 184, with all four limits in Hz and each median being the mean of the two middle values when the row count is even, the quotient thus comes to 1.07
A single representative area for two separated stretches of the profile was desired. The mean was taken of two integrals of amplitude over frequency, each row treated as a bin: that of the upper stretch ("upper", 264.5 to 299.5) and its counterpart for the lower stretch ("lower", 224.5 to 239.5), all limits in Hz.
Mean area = 420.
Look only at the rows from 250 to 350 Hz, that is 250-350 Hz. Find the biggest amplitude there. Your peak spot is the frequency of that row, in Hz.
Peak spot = 327.0 Hz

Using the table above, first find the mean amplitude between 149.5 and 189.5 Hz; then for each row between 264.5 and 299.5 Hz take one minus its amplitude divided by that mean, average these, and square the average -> 0.0069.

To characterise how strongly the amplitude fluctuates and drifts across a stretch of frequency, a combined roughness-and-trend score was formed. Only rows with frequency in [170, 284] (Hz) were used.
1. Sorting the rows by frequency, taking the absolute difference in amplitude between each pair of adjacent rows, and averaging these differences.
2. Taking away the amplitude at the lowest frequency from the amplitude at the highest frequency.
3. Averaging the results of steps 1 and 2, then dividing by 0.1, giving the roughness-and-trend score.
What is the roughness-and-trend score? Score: -12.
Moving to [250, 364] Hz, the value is 11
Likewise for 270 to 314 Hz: -1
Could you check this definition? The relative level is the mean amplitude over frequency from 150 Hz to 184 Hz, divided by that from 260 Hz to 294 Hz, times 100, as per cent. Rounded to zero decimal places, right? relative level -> 109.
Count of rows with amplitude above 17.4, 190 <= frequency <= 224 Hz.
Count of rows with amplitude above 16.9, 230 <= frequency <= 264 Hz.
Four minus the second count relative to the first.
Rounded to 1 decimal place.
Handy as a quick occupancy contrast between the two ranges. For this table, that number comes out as 3.3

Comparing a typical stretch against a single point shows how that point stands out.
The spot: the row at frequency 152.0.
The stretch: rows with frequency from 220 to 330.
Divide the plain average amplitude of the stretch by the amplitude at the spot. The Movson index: 0.91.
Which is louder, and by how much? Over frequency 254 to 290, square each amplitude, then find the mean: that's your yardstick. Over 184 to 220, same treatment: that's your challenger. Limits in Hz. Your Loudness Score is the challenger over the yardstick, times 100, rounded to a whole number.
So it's 126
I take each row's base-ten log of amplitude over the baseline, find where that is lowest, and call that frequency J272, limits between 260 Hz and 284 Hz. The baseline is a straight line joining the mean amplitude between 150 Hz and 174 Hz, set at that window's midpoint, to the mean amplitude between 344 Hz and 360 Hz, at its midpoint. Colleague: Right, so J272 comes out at 277.0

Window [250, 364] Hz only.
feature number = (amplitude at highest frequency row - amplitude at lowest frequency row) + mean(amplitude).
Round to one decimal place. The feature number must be 18.5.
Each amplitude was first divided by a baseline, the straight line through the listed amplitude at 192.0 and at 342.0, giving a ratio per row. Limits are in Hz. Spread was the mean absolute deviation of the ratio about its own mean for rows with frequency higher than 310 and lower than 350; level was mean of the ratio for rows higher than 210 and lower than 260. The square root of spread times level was 0.202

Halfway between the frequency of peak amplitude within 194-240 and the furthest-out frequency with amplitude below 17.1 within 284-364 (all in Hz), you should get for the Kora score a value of 274.5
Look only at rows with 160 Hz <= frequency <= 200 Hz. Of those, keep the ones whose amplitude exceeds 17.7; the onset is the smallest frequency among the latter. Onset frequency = 162.0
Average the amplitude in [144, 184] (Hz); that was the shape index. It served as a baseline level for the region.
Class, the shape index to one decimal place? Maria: 18.1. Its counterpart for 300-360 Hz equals 17.3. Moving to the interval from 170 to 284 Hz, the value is 17.5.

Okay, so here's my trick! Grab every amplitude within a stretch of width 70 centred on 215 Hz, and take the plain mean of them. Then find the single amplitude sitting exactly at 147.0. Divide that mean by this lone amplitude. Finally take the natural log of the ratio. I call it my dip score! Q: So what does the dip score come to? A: -0.079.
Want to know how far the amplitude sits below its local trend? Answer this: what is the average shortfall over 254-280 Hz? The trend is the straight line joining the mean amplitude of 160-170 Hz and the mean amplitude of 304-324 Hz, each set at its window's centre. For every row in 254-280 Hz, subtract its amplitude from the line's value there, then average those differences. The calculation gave 0.8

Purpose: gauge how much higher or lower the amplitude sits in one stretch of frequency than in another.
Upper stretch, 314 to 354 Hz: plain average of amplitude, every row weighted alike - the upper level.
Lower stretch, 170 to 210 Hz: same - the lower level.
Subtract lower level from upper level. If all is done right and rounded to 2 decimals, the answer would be -0.87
